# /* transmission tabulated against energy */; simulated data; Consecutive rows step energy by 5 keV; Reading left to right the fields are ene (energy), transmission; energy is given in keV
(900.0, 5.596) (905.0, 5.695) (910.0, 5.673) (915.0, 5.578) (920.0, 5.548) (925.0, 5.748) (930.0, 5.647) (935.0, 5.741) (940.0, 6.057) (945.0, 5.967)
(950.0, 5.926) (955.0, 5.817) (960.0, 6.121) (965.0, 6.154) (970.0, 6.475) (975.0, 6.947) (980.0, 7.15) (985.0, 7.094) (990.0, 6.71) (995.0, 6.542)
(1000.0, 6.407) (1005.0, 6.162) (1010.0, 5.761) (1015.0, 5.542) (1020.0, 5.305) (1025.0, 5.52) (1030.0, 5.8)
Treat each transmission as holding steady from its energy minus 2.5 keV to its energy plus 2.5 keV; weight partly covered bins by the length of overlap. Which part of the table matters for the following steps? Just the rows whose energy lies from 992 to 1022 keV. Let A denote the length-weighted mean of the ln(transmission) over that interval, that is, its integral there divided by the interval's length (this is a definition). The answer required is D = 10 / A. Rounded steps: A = 1.78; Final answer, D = 5.6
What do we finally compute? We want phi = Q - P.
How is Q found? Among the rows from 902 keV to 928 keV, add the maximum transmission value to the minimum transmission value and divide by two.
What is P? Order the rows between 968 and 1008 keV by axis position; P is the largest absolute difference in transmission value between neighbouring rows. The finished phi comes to 5.2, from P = 0.47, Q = 5.65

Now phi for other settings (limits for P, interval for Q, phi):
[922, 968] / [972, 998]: 6.5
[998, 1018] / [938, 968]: 5.6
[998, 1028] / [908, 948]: 5.4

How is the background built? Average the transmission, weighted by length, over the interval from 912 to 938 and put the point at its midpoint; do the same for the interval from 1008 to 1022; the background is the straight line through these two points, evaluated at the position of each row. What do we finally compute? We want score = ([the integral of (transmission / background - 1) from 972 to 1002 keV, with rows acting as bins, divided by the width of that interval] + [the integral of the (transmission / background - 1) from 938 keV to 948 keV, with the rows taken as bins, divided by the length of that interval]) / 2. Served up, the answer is 0.14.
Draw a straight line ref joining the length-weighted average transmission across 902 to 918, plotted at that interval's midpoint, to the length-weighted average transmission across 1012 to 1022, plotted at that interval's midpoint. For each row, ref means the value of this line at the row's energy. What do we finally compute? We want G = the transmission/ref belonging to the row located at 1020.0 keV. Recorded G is 0.98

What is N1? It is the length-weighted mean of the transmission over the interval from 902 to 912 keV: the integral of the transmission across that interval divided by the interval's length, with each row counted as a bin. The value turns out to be 5.7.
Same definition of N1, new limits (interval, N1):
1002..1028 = 5.7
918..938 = 5.7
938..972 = 6.1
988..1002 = 6.6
